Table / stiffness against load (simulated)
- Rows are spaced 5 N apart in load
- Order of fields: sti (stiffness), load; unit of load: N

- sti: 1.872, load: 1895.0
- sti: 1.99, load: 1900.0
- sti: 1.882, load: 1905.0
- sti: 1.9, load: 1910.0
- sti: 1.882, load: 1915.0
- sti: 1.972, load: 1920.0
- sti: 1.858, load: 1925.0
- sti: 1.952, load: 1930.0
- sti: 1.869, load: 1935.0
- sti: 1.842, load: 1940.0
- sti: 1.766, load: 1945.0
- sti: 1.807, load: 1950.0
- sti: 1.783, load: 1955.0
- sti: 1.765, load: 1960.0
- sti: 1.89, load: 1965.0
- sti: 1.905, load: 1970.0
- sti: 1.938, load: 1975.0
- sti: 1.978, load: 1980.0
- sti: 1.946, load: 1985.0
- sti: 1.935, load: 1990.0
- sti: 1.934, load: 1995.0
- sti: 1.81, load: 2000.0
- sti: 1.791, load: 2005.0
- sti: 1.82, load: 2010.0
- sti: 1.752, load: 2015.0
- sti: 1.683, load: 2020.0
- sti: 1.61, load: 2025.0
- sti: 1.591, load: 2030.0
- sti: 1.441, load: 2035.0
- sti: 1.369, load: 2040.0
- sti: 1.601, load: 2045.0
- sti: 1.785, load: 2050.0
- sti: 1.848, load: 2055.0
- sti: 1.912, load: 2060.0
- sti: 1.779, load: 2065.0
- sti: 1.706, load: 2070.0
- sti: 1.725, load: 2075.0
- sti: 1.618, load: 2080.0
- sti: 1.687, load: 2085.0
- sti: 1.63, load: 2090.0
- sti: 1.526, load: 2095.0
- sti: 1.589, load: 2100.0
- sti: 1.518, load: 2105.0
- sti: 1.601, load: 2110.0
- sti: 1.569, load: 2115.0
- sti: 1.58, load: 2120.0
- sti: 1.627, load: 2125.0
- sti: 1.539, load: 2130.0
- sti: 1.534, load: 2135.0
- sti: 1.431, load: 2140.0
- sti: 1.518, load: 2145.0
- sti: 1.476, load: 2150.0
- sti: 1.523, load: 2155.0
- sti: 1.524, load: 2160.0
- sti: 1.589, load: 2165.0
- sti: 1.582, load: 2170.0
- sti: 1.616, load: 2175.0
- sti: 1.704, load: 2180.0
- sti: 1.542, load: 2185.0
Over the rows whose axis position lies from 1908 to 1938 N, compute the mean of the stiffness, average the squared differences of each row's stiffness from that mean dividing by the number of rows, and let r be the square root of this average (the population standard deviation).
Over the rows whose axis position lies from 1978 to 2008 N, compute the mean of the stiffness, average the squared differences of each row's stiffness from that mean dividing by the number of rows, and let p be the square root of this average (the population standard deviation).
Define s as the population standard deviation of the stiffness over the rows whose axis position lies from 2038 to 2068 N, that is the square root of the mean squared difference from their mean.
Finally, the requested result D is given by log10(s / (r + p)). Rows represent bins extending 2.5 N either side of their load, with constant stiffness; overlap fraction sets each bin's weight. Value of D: 0.2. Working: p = 0.0714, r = 0.042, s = 0.182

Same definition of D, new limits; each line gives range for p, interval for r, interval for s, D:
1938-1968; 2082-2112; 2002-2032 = -0.1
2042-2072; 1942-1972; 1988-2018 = -0.4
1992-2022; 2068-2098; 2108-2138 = -0.6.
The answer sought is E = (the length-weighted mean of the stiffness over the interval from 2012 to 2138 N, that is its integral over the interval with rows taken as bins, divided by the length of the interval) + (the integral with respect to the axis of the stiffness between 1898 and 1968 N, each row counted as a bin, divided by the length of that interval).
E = 3.50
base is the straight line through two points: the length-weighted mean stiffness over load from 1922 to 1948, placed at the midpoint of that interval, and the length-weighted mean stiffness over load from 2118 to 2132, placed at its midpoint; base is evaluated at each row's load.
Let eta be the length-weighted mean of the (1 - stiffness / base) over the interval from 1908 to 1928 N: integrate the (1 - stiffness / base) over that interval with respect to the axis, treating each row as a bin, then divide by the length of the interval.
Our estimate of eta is -0.01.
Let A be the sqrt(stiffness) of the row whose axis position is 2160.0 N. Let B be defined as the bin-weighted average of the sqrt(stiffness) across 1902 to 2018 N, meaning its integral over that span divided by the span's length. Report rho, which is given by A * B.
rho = 1.69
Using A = 1.23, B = 1.37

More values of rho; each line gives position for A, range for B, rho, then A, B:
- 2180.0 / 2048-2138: 1.68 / 1.31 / 1.28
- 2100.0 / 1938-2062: 1.68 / 1.26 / 1.33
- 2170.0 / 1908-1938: 1.74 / 1.26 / 1.38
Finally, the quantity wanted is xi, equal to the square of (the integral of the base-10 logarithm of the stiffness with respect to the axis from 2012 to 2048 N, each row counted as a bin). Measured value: 51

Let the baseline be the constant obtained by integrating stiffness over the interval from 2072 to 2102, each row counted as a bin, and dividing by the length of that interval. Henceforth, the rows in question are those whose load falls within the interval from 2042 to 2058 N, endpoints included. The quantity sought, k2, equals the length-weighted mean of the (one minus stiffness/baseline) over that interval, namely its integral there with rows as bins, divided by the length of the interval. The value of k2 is -0.07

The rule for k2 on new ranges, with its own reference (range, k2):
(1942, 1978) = -0.13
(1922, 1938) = -0.16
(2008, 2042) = 0.01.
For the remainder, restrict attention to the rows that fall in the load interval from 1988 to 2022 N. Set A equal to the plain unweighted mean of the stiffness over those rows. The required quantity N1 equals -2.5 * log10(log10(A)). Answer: 1.46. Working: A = 1.82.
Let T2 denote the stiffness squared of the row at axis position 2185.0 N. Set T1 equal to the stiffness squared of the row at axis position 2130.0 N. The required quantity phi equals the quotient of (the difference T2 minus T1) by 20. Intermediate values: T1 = 2.4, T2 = 2.4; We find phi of 0.000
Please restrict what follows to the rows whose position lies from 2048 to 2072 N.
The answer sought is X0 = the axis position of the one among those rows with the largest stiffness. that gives 2060.0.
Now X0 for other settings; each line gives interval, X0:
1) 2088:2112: 2090.0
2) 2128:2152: 2130.0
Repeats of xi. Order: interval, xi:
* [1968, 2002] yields 93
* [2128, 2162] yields 36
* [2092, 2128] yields 50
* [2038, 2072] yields 63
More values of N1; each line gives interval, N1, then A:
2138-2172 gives 1.85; 1.52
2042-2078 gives 1.52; 1.77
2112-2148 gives 1.81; 1.54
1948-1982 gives 1.42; 1.87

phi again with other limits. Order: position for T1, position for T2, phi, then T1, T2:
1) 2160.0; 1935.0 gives 0.059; 2.3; 3.5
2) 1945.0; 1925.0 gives 0.017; 3.1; 3.5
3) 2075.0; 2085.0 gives -0.006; 3.0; 2.8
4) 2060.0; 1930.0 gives 0.008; 3.7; 3.8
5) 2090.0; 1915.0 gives 0.044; 2.7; 3.5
